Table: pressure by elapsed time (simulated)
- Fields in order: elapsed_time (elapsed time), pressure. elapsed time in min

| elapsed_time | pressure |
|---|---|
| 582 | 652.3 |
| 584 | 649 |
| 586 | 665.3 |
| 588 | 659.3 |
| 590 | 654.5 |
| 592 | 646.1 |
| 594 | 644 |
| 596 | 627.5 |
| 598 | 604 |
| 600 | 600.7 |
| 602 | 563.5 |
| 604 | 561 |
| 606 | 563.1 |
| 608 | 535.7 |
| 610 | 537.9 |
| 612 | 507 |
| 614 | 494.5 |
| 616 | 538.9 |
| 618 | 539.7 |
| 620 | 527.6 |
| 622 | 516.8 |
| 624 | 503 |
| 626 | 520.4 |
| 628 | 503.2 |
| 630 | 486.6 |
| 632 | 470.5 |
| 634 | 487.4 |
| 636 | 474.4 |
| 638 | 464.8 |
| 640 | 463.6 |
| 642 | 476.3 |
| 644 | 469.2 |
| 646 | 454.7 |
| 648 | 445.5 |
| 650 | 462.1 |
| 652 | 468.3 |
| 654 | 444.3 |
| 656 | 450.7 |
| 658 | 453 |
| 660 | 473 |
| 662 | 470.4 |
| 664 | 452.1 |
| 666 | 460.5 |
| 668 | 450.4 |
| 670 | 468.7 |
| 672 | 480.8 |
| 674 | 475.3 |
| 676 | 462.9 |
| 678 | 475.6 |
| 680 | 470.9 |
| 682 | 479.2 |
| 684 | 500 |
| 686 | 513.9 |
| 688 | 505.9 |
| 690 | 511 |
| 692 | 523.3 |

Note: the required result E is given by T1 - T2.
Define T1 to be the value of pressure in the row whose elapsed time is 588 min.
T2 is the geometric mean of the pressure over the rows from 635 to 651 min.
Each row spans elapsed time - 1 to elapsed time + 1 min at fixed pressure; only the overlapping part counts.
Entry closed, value 196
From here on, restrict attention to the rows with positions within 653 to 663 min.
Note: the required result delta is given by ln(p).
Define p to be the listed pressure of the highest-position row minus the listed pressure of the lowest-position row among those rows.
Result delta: 3.26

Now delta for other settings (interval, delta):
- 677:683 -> 1.28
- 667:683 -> 3.36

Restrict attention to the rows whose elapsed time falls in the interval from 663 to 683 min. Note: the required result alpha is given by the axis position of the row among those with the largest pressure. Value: 672 min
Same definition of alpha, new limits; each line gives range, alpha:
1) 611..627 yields 618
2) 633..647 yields 634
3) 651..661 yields 660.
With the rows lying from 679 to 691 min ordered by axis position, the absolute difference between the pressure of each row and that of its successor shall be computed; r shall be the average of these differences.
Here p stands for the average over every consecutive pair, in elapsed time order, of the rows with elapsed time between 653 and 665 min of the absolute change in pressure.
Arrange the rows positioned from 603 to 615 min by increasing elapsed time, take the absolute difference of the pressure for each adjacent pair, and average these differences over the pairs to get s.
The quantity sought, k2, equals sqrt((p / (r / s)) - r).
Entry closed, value 1.4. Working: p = 9.9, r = 11.2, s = 15.0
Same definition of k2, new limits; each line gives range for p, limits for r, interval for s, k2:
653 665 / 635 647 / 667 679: 2.1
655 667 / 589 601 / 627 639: 1.8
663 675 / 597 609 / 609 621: 0.8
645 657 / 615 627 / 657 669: 1.6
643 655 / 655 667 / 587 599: 2.2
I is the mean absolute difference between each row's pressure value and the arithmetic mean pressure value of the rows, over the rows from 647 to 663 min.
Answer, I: 10.0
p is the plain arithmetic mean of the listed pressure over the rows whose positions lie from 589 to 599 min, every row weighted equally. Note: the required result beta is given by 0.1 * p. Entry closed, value 64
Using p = 635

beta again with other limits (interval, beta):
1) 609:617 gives 52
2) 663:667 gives 46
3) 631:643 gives 47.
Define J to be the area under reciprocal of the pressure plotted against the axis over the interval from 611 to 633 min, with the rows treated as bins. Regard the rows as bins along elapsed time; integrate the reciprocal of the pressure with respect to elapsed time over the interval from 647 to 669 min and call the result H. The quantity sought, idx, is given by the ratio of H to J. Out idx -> 1.11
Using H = 0.0481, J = 0.0432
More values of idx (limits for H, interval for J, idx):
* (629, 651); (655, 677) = 0.99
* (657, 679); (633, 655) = 1.00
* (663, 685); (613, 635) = 1.08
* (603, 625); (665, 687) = 0.90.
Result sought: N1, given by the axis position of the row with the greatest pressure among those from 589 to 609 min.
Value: 590 min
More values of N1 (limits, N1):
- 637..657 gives 642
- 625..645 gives 626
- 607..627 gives 618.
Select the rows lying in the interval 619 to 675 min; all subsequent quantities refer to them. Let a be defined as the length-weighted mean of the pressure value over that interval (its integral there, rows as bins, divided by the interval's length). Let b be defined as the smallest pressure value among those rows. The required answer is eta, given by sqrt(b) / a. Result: 0.0445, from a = 474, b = 444.3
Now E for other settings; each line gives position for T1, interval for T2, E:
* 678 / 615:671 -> -2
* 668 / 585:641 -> -95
